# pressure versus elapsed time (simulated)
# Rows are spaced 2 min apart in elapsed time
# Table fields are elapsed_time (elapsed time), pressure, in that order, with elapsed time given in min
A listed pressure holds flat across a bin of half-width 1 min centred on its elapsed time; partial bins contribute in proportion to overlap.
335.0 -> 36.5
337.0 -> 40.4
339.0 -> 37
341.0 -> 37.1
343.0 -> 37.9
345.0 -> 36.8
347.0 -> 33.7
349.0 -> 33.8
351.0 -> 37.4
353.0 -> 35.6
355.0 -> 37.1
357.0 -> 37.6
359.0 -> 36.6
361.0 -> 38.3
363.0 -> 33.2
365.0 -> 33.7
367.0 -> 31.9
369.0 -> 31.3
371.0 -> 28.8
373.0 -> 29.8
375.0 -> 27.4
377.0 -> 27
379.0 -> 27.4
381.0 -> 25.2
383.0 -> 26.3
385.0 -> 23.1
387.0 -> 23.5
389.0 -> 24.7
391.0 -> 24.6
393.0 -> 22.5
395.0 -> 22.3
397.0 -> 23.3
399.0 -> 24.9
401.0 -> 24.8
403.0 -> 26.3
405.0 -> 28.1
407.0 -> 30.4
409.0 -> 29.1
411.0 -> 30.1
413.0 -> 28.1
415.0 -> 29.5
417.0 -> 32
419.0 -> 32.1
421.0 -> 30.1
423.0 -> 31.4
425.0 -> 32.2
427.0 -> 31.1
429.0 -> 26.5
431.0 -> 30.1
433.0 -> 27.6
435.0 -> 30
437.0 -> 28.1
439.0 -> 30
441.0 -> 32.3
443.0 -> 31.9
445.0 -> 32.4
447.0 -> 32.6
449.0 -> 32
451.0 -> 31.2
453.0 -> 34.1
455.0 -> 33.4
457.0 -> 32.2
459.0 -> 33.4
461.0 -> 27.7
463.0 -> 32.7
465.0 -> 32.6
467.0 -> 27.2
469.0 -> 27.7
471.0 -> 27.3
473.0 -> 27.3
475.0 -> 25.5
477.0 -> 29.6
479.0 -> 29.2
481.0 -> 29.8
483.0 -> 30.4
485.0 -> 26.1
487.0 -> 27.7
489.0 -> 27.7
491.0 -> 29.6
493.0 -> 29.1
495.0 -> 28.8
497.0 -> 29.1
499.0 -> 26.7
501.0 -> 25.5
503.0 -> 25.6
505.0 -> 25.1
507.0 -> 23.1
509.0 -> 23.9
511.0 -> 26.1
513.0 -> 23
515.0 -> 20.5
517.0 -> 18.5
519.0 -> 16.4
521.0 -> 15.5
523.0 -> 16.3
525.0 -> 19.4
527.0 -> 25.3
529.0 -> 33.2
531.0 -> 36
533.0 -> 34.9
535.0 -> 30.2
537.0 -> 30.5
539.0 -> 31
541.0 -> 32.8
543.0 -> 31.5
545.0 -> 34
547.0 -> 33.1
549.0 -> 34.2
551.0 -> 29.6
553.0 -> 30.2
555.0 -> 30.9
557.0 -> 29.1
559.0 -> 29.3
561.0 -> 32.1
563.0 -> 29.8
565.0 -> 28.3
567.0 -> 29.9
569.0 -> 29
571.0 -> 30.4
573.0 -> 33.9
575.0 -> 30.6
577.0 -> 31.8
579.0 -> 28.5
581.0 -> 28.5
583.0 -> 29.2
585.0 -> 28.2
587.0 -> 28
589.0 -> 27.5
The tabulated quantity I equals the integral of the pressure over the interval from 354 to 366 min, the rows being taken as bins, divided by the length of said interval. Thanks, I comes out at 36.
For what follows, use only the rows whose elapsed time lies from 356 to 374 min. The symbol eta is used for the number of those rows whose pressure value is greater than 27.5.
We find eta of 9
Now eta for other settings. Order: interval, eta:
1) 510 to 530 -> 1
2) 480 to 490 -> 4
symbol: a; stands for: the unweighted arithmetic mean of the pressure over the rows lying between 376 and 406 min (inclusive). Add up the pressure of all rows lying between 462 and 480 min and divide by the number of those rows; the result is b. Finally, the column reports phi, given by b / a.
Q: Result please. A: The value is 1.15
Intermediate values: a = 24.9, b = 28.8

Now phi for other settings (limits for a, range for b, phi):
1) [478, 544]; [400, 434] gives 1.10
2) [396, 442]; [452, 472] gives 1.06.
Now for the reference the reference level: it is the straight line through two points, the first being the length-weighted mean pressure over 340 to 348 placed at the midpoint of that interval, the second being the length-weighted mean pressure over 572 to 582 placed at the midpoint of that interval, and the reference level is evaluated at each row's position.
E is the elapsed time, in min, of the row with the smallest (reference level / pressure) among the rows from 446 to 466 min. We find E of 453.0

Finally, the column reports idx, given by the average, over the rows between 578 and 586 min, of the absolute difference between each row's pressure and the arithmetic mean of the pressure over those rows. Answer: 0.30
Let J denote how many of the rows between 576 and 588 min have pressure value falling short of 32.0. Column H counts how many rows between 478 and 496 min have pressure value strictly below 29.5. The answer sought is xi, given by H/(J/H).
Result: 6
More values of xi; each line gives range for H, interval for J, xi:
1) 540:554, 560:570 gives 0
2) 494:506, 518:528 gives 7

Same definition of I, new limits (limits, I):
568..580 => 31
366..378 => 29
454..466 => 32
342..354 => 36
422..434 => 30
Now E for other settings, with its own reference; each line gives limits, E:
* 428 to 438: 431.0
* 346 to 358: 357.0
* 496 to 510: 497.0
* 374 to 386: 379.0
